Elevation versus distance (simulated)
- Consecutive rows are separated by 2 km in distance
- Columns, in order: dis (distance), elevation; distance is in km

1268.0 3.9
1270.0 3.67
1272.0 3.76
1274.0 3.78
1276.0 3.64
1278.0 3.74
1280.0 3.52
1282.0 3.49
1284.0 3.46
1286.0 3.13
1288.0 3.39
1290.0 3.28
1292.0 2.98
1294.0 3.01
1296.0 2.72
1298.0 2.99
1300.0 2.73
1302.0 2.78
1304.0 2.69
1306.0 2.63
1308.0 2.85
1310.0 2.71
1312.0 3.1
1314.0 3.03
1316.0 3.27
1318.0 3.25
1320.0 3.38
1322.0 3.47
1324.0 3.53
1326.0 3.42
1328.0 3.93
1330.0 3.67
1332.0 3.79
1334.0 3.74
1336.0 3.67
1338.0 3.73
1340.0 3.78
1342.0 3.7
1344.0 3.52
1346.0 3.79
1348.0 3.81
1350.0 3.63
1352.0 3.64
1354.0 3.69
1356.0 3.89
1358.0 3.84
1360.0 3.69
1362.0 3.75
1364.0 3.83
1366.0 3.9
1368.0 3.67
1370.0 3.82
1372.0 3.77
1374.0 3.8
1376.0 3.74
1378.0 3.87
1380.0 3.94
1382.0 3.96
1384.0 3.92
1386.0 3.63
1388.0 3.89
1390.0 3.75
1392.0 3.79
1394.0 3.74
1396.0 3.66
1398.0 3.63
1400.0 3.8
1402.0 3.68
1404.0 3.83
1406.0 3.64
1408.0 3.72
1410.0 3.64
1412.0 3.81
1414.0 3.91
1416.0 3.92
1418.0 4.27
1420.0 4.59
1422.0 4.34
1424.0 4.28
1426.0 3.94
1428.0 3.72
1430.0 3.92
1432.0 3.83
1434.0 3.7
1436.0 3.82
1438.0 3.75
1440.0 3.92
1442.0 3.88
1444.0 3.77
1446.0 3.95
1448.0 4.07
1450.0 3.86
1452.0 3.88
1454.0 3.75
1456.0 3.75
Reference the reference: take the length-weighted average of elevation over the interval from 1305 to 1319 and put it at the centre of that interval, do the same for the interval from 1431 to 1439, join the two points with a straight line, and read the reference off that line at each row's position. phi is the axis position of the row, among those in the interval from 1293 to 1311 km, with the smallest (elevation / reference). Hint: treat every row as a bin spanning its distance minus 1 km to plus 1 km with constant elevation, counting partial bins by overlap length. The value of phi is 1306.0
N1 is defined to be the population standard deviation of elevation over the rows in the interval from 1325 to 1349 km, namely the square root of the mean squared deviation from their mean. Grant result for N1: 0.13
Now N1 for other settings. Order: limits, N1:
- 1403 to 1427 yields 0.29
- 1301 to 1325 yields 0.31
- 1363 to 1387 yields 0.10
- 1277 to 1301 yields 0.31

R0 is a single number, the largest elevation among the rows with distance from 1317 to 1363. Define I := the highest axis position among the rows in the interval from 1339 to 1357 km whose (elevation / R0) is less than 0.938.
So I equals 1352.0 km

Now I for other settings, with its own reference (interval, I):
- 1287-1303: 1302.0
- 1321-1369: 1368.0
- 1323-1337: 1336.0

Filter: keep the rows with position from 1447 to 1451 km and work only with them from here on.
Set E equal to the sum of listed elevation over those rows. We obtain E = 7.93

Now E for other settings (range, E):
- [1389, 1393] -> 7.54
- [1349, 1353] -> 7.27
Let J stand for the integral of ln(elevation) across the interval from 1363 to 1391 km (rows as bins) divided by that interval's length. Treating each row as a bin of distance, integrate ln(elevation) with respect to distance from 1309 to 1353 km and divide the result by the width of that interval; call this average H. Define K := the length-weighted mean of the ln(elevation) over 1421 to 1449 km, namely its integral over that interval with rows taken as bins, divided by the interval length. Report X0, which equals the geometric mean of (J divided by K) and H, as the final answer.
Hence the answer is 1.11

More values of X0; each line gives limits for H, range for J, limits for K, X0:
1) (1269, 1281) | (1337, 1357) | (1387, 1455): 1.13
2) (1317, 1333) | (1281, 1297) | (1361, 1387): 1.05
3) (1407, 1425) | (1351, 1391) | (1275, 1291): 1.23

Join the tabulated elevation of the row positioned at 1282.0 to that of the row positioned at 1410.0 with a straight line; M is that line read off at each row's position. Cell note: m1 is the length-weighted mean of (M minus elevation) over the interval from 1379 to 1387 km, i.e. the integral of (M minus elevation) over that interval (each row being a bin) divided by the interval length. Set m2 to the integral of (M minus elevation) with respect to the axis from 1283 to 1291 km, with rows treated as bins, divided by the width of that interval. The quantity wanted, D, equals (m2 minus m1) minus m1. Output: 0.7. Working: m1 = -0.25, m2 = 0.18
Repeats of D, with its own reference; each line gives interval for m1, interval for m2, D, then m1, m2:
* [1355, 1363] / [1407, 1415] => 0.3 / -0.21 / -0.13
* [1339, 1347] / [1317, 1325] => 0.4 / -0.14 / 0.13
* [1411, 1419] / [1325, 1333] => 0.5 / -0.33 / -0.16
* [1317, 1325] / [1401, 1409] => -0.3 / 0.13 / -0.08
